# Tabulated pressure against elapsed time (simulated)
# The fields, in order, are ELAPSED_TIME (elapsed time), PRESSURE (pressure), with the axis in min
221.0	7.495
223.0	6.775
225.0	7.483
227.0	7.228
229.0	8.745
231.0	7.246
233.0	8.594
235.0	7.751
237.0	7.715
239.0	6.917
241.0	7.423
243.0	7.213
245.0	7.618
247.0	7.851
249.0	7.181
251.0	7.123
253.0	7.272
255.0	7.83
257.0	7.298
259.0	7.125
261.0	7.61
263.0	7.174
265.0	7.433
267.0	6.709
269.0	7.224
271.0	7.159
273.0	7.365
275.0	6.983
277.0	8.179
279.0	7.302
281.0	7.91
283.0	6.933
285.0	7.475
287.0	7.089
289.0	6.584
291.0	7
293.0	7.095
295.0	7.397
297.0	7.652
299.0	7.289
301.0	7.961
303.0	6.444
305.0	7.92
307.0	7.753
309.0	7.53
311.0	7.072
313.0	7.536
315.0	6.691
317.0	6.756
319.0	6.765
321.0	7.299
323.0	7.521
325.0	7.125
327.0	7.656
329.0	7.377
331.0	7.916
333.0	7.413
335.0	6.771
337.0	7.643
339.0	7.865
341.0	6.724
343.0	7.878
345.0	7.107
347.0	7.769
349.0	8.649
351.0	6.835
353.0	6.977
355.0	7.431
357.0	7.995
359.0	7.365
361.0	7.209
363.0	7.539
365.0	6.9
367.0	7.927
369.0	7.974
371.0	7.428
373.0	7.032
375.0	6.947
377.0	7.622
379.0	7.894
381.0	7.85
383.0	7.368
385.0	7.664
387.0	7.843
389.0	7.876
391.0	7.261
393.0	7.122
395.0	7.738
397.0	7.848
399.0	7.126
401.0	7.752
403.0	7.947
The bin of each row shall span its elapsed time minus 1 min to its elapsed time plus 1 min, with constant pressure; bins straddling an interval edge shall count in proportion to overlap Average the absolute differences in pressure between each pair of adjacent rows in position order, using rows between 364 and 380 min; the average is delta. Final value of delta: 0.44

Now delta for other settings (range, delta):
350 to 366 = 0.42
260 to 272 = 0.40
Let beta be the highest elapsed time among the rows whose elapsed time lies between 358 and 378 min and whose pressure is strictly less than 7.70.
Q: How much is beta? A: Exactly 377.0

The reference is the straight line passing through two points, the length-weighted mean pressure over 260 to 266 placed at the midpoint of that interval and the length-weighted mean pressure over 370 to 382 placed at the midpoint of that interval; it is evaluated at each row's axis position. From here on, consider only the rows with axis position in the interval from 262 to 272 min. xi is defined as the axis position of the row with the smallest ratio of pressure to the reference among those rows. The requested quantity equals 267.0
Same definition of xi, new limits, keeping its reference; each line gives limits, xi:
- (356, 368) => 365.0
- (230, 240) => 239.0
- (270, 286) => 283.0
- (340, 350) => 341.0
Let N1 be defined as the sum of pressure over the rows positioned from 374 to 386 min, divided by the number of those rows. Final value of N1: 7.56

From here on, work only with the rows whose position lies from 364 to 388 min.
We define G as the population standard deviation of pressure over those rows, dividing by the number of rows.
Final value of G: 0.380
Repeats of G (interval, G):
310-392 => 0.445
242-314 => 0.386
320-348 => 0.378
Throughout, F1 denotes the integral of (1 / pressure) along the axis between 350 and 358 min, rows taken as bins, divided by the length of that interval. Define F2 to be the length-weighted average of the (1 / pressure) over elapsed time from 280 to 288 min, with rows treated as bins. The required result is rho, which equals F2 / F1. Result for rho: 0.99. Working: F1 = 0.137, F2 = 0.136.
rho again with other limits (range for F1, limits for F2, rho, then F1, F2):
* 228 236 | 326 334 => 1.06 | 0.124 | 0.132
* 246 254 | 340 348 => 1.00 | 0.136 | 0.136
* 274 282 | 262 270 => 1.06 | 0.132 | 0.140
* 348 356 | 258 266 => 1.01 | 0.135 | 0.136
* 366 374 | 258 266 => 1.03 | 0.132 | 0.136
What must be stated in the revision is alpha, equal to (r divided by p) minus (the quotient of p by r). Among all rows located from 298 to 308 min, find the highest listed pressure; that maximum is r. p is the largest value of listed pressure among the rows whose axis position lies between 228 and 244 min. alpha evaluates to -0.19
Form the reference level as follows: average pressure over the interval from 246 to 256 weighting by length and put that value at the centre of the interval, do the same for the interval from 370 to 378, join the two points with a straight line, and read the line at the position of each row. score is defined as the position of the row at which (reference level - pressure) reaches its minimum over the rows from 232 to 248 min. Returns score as 233.0 min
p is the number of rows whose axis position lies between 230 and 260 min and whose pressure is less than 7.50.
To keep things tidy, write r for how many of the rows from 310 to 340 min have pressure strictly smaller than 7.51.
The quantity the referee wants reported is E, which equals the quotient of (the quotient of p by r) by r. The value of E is 0.111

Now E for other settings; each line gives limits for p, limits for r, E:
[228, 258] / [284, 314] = 0.099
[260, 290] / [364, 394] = 0.245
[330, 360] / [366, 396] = 0.222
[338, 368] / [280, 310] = 0.099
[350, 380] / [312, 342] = 0.111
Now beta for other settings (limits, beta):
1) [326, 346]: 345.0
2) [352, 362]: 361.0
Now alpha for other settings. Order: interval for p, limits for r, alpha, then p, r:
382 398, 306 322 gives -0.03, 7.876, 7.753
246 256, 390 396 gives -0.03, 7.851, 7.738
